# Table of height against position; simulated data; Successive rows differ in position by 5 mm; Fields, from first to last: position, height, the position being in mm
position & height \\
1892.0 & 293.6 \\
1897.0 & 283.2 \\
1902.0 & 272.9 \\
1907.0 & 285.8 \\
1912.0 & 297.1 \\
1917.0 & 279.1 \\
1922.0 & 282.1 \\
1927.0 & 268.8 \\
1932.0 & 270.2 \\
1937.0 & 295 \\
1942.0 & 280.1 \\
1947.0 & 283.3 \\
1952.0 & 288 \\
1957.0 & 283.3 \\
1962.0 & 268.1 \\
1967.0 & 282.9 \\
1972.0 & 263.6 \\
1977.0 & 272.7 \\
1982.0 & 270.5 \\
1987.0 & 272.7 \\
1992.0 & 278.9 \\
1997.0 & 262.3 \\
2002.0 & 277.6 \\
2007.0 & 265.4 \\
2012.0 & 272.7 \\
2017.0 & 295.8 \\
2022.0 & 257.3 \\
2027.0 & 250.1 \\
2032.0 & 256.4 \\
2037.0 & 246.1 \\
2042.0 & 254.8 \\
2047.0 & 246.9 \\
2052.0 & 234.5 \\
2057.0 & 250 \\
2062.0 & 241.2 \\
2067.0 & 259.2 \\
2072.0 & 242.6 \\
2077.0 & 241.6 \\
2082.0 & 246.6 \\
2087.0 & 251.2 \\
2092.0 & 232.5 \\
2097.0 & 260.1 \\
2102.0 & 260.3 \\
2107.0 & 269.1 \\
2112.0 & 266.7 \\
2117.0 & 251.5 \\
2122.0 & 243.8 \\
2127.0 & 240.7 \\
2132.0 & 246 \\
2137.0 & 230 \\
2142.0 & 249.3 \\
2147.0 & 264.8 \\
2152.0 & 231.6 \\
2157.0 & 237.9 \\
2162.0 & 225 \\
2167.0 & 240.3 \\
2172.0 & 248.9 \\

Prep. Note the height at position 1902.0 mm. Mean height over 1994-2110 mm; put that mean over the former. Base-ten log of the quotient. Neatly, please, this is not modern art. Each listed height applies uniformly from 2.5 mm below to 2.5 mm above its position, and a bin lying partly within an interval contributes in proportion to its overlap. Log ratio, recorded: -0.029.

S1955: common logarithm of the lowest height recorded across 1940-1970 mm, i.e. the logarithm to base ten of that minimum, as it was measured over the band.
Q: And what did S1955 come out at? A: 2.43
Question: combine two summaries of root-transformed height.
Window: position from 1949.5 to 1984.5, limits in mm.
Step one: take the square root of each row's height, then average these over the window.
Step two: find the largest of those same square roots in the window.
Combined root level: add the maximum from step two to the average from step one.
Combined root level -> 33.6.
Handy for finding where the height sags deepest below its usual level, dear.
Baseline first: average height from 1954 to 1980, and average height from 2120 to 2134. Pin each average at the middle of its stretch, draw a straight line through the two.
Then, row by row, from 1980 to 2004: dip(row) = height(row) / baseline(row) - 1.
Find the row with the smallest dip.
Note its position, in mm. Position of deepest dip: 1997.0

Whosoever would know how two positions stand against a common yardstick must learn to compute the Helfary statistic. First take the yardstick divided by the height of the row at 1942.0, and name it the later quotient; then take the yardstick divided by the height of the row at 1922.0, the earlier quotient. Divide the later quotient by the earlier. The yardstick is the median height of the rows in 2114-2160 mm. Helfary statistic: 1.01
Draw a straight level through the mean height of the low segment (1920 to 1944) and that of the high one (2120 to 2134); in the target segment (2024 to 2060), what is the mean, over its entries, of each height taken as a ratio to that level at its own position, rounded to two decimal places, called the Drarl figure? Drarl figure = 0.96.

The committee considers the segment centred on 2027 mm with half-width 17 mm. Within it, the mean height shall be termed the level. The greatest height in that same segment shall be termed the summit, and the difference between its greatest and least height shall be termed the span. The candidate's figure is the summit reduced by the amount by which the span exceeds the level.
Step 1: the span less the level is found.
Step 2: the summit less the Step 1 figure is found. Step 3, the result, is 508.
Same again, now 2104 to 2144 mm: 480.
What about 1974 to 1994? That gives 544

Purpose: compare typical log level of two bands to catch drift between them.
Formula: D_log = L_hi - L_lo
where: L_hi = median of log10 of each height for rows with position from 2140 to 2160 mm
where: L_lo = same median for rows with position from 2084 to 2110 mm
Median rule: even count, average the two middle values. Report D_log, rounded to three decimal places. -0.029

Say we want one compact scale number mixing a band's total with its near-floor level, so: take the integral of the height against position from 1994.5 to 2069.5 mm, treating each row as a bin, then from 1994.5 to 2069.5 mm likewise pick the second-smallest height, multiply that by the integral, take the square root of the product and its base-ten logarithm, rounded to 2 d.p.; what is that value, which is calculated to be 3.33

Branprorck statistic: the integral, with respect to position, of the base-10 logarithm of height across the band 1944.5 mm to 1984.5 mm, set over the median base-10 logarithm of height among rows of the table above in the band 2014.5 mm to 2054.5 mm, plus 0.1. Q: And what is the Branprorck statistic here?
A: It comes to 40.76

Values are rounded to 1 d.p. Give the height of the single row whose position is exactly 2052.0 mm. 234.5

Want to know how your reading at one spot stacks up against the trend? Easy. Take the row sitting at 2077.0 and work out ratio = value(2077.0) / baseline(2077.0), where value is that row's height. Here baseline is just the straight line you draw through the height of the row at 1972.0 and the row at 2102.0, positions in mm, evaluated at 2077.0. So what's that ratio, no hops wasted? 0.93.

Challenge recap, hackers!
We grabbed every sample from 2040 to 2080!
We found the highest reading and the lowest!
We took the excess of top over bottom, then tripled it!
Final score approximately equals 74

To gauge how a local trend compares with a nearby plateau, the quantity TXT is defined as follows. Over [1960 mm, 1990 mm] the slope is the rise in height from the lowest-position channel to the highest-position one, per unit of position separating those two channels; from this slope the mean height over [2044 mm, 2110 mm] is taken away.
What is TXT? -249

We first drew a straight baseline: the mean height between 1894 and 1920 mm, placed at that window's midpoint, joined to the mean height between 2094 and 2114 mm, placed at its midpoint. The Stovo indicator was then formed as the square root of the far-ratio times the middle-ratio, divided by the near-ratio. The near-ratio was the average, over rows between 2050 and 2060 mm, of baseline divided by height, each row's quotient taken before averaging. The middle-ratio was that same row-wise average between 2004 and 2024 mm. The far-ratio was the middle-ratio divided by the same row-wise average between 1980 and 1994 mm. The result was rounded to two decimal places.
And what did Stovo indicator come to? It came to 0.90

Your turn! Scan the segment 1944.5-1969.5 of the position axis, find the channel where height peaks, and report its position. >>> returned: 1952.0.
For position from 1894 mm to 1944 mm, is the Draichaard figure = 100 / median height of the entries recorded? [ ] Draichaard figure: 0.356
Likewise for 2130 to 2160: 0.413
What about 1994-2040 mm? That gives 0.381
